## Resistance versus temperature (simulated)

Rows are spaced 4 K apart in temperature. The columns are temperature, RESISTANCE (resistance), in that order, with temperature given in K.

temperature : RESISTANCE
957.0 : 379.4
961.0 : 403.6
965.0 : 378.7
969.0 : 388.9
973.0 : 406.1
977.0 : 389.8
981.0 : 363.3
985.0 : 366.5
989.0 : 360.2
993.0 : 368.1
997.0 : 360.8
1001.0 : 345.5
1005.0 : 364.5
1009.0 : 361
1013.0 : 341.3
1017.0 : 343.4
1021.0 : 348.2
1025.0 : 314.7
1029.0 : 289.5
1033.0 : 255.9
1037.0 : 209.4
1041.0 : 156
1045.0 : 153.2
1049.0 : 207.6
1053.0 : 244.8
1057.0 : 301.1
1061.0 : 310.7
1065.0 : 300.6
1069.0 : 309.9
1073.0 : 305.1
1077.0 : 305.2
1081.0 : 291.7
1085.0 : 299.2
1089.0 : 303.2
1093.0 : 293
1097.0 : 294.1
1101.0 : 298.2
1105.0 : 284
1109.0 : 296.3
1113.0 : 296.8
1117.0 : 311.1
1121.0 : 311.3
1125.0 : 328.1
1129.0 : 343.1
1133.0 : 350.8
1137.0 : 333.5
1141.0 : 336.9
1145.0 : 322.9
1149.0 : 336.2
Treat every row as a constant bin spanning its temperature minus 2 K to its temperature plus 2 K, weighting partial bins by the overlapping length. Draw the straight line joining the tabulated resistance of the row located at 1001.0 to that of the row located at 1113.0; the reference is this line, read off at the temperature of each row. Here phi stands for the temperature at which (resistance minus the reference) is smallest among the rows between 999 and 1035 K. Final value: 1033.0 K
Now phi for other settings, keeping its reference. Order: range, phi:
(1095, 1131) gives 1105.0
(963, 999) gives 981.0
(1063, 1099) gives 1081.0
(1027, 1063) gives 1045.0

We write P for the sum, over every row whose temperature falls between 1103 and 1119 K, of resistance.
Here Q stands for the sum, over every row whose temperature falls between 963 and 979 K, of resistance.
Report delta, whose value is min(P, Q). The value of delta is 1188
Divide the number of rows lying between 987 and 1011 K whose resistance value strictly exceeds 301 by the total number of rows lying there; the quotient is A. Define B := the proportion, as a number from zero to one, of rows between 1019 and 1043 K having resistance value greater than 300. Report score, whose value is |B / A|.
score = 0.3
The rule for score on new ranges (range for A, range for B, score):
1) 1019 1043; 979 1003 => 3.0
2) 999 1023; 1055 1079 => 1.0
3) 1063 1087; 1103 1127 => 1.0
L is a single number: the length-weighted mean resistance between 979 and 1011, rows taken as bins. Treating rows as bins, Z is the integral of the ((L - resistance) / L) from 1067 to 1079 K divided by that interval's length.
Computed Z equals 0.15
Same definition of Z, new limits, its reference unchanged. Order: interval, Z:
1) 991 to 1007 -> 0.00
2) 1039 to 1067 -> 0.34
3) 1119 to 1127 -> 0.11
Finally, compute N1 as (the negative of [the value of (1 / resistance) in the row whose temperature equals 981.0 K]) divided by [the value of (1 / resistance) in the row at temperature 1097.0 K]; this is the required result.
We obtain -0.8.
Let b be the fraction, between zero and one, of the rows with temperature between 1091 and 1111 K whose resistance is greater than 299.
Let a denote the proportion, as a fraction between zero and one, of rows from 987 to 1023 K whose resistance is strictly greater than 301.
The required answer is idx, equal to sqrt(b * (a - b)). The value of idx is 0.0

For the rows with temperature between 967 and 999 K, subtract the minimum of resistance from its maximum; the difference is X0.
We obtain 46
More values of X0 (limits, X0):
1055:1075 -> 10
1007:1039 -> 152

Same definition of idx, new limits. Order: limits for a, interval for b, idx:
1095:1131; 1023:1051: 0.2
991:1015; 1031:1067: 0.5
